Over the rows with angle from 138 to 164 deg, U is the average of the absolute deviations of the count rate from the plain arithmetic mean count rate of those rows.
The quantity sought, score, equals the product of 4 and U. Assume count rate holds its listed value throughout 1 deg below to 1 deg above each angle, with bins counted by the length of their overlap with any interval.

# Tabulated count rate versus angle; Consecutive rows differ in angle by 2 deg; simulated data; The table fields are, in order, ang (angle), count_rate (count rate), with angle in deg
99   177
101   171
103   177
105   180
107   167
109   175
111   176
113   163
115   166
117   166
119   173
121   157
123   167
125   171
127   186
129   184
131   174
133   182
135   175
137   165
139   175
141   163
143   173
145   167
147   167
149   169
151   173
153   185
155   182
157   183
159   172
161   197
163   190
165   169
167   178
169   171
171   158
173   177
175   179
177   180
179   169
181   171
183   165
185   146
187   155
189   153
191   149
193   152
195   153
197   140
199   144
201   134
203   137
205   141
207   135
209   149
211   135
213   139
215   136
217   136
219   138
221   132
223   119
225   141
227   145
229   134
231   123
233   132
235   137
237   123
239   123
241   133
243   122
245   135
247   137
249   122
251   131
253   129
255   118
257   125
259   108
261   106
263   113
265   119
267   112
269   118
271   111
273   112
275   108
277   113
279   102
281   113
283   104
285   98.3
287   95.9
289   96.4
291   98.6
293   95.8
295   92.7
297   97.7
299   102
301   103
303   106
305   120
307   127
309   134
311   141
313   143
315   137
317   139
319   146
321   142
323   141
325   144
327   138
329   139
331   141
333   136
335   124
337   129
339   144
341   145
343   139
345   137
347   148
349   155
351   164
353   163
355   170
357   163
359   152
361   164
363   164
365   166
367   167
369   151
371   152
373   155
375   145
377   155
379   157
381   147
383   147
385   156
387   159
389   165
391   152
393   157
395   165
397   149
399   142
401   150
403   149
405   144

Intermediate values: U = 8.3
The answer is 33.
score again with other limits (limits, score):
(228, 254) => 21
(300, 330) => 41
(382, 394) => 17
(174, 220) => 46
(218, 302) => 49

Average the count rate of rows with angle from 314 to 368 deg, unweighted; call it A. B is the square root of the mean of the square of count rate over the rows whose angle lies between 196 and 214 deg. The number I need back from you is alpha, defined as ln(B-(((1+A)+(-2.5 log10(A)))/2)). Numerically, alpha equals 4.21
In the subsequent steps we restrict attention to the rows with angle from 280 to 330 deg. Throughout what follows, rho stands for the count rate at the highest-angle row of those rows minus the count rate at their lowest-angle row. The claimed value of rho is 26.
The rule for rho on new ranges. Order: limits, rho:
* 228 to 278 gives -21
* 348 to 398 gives -6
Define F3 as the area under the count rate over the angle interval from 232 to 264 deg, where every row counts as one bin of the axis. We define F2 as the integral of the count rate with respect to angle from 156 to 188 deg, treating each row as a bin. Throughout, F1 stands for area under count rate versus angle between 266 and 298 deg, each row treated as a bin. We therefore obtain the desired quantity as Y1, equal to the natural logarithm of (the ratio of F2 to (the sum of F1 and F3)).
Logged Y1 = -0.3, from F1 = 3337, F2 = 5520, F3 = 3988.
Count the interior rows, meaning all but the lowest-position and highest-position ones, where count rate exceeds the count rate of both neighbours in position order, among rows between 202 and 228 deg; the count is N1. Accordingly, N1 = 4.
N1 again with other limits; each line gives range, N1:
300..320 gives 1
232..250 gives 3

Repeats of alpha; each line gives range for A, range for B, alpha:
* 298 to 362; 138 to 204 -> 4.59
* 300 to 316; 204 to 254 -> 4.28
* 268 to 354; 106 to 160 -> 4.72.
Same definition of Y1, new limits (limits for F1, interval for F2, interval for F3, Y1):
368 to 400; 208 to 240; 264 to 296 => -0.7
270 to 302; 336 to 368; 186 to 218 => -0.5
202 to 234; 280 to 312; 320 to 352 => -0.9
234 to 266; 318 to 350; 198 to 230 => -0.6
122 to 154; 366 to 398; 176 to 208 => -0.7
